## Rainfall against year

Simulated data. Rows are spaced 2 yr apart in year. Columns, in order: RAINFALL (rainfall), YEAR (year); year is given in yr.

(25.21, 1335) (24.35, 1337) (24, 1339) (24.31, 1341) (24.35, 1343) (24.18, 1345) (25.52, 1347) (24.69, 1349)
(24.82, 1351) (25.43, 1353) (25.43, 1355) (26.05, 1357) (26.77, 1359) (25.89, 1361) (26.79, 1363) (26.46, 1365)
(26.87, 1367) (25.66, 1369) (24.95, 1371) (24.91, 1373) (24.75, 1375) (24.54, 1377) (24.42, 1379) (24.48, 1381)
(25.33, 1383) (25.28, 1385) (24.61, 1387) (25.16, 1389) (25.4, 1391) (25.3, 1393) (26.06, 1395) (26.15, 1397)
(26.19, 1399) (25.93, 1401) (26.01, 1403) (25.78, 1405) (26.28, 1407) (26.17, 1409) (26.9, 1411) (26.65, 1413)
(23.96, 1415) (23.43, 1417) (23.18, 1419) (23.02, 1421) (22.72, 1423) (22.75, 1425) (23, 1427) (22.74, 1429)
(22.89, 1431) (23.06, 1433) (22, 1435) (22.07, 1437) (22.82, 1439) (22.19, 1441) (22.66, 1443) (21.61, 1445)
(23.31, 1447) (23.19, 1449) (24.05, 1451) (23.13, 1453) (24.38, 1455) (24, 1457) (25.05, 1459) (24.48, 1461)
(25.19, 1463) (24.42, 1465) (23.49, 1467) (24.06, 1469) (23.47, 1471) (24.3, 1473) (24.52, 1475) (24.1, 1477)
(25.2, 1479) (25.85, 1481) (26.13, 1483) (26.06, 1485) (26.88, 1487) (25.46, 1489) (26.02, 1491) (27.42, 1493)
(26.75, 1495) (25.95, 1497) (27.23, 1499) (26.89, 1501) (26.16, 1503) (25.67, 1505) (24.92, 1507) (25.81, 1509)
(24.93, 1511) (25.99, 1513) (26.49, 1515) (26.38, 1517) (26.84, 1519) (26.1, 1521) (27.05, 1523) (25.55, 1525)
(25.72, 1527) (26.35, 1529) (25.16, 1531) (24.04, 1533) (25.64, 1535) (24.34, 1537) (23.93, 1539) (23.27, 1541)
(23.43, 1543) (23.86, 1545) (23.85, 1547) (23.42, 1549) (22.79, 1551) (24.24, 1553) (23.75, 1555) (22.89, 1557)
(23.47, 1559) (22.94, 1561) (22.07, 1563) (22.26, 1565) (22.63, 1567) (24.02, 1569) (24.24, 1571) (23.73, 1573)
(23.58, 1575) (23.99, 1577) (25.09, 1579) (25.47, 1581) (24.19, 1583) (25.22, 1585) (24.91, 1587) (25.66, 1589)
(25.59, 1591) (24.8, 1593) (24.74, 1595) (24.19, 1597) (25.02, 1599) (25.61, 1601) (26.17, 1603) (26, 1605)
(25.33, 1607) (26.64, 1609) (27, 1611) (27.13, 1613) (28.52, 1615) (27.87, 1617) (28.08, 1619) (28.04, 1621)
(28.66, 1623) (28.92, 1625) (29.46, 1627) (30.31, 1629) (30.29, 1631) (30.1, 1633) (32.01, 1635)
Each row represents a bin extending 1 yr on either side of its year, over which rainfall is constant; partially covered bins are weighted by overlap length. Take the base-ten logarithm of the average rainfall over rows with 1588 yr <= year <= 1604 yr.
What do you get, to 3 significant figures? 1.40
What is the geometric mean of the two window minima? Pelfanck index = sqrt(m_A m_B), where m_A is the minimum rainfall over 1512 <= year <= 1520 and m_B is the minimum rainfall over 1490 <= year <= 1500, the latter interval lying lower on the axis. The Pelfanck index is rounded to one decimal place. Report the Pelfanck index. 26.0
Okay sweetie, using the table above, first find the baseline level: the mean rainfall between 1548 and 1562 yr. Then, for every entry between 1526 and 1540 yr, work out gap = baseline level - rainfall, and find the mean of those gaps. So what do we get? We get -1.7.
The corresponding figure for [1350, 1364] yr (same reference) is -2.5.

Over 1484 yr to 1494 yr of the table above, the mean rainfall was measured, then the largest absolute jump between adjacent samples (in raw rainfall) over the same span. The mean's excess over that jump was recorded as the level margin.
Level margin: 25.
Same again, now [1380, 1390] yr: 24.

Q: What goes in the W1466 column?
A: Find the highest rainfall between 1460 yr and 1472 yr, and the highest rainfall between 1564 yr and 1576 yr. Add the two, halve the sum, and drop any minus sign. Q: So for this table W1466 24.7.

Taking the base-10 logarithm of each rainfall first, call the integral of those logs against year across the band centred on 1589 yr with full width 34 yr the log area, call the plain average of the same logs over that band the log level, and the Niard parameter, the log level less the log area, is -46.1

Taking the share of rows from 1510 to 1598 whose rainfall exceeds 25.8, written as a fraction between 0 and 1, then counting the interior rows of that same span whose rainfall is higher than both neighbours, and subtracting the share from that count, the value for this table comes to 11.8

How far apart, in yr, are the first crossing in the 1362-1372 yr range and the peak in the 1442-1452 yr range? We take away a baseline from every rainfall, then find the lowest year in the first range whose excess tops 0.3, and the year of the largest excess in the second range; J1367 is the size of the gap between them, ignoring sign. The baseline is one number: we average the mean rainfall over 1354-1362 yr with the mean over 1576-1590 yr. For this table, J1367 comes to 88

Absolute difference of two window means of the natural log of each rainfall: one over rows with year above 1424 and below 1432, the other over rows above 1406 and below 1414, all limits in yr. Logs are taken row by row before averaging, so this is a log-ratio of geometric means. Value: 0.15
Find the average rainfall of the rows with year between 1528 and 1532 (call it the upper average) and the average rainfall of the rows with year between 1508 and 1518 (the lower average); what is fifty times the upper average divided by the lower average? 49.7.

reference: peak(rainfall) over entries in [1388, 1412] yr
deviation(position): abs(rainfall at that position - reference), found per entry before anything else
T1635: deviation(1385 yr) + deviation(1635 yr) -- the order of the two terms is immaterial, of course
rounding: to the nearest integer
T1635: 7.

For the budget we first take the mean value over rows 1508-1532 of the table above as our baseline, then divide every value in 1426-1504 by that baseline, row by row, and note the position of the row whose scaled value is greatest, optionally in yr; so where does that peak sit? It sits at 1493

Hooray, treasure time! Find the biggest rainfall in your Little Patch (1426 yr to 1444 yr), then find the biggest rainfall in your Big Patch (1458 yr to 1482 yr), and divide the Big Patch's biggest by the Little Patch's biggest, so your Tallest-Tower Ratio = 1.12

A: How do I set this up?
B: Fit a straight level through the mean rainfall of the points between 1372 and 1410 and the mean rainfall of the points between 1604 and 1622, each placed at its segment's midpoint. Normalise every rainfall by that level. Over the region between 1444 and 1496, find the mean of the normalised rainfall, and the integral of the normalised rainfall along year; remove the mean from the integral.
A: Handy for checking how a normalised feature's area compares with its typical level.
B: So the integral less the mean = 48.4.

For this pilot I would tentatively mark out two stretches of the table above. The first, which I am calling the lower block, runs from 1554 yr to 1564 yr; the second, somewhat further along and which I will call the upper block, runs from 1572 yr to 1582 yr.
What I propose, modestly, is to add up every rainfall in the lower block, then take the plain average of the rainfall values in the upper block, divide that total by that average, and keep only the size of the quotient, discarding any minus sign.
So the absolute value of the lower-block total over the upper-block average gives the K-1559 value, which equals 4.72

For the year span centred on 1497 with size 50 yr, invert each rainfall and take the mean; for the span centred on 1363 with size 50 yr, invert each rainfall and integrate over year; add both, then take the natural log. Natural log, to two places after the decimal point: 0.70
